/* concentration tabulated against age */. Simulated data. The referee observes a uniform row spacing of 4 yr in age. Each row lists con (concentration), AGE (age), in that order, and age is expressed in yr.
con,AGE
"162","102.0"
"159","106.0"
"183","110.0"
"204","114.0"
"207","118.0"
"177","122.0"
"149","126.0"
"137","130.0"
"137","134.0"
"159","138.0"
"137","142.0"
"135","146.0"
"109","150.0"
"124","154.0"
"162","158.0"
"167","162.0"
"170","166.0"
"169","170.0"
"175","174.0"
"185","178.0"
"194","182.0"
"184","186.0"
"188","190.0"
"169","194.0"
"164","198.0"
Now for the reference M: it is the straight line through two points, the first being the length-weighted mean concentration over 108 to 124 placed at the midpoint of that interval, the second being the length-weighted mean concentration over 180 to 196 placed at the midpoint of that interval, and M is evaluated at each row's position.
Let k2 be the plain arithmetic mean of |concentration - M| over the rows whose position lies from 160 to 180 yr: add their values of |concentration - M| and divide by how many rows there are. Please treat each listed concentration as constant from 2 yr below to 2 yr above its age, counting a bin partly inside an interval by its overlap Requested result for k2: 13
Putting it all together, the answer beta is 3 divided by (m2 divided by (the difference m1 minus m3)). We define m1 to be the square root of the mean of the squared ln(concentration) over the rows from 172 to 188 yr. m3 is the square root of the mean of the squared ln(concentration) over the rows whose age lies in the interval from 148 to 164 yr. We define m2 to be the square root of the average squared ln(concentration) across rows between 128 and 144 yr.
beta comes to 0.17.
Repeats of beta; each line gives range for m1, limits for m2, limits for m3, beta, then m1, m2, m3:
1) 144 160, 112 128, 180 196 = -0.19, 4.88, 5.21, 5.21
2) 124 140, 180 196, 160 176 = -0.09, 4.98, 5.21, 5.14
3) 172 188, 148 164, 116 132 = 0.06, 5.22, 4.93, 5.11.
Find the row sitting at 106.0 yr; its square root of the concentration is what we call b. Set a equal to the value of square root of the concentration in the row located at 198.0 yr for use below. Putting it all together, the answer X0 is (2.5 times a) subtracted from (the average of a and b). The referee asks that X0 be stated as -19.3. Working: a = 12.8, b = 12.6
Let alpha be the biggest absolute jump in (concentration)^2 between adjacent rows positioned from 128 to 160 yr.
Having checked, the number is 10868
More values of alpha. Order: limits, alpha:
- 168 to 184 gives 3600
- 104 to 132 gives 11520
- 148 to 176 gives 10868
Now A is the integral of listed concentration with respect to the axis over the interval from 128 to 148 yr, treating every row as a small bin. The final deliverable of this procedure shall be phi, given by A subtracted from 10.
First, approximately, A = 2820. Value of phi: -2810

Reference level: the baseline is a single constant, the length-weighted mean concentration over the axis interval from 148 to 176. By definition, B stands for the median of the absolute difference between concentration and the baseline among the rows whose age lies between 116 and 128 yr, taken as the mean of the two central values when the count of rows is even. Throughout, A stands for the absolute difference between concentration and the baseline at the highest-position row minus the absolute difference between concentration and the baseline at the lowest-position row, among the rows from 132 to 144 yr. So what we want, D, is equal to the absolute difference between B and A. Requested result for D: 23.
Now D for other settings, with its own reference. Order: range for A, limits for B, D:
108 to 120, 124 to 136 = 7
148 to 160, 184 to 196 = 67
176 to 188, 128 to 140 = 18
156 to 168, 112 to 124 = 42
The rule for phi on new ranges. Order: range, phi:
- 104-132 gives -4854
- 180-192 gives -2254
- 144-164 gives -2778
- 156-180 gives -4102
